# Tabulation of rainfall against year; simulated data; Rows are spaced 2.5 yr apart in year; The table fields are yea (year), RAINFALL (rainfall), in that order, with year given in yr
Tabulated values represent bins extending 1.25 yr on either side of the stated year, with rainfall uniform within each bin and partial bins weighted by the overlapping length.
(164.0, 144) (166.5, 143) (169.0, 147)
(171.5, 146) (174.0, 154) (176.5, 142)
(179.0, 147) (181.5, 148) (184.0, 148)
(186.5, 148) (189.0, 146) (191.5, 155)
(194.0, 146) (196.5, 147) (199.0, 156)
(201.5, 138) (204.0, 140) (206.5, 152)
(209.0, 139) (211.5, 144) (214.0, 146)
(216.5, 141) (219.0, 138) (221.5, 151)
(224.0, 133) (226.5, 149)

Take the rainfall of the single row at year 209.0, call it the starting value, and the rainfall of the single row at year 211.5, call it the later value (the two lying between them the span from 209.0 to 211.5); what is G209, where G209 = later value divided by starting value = 1.04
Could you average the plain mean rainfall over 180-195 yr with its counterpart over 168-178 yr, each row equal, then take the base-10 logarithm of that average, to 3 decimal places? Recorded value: 2.170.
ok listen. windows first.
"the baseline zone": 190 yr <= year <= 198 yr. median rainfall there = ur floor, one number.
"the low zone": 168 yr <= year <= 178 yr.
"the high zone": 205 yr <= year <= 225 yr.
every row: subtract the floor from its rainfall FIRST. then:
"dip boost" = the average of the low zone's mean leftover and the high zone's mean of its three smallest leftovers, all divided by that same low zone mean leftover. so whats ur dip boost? -20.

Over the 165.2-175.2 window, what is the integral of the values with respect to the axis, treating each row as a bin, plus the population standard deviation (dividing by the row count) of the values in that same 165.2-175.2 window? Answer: 1479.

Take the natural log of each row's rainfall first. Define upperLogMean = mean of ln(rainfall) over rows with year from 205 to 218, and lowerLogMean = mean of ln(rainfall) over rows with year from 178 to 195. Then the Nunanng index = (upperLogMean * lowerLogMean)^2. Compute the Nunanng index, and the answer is 618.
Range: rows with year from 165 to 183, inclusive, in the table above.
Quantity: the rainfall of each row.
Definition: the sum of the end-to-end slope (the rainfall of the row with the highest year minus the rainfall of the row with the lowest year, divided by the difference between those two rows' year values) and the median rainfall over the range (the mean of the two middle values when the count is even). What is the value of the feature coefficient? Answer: 147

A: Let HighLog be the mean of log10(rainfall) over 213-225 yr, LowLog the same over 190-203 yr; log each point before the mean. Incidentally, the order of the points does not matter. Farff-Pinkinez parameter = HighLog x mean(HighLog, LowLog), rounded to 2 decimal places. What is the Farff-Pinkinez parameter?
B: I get 4.65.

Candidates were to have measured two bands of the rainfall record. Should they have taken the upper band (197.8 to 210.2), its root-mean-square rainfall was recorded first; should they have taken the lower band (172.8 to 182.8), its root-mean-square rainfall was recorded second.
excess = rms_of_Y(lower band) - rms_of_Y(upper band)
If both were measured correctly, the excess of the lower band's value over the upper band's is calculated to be 2.6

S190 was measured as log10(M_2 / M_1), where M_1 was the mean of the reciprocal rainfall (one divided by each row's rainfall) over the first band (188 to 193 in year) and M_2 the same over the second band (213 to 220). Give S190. 0.026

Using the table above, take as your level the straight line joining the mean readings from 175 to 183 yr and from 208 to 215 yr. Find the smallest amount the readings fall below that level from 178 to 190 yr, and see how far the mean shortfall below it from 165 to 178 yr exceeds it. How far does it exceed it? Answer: 3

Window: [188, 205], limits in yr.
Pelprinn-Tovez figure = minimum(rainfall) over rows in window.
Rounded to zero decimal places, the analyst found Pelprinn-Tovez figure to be 138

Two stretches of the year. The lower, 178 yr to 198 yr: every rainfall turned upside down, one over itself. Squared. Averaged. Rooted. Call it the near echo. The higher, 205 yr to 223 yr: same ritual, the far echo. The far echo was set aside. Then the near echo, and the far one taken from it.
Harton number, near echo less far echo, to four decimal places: -0.0002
